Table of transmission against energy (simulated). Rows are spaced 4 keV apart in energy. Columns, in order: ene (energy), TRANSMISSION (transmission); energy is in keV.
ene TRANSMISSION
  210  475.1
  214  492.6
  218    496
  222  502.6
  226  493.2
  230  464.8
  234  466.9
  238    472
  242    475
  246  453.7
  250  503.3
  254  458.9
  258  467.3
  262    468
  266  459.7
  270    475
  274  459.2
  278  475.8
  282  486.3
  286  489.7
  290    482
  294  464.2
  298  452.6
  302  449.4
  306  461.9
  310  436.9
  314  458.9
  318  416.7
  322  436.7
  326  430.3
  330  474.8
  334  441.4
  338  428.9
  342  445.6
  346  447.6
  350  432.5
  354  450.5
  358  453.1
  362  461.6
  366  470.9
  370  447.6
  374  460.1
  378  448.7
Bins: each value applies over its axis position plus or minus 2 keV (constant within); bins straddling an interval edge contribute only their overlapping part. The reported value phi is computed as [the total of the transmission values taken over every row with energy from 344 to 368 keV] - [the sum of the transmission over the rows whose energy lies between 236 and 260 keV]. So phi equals -114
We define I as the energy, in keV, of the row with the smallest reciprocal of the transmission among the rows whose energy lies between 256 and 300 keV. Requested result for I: 286 keV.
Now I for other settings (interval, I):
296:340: 330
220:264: 250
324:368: 330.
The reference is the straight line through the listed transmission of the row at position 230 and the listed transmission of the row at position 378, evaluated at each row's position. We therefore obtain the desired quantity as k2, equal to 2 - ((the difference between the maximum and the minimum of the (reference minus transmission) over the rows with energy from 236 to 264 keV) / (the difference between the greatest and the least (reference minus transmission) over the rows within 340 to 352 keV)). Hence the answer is -1.4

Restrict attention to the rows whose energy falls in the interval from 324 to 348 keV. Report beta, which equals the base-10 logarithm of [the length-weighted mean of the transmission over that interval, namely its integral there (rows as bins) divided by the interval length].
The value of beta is 2.65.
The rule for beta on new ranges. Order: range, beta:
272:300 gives 2.67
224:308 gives 2.67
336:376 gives 2.65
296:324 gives 2.65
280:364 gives 2.66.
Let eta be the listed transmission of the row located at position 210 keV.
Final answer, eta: 475.1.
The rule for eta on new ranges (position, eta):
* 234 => 466.9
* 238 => 472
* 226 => 493.2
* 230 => 464.8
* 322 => 436.7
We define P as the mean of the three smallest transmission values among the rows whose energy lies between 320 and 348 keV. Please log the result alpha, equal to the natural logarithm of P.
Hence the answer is 6.07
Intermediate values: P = 432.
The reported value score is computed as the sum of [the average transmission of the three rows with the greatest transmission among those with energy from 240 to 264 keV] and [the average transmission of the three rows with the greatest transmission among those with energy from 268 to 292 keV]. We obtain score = 968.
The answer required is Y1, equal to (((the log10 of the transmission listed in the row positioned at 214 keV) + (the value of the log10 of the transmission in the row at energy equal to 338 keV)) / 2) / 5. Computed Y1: 0.532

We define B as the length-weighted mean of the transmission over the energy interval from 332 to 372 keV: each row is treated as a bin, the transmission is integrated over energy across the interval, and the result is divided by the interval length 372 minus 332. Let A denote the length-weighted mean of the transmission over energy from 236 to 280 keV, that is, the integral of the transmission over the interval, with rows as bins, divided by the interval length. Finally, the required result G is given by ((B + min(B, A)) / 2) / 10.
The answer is 44.8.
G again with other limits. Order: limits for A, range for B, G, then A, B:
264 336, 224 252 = 46.7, 458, 476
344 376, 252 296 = 46.2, 453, 471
